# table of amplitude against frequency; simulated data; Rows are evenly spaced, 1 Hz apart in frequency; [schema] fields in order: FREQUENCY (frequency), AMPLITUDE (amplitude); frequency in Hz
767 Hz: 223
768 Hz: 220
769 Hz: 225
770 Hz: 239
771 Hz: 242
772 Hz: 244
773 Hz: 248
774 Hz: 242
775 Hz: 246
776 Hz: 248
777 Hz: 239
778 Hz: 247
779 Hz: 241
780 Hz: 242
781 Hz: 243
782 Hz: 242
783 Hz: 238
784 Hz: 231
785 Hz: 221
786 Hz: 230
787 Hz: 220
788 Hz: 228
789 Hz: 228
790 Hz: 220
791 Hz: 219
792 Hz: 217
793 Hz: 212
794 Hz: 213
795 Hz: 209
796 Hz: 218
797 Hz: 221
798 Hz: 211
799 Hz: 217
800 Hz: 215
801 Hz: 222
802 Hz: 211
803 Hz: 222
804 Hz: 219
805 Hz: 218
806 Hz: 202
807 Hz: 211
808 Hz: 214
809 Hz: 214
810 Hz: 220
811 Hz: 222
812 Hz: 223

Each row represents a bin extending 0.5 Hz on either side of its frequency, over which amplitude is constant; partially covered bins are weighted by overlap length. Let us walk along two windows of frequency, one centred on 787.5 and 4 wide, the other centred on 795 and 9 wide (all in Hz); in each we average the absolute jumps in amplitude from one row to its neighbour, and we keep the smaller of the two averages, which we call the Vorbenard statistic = 5.0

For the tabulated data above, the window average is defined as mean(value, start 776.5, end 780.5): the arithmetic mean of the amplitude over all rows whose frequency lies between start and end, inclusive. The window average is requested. 242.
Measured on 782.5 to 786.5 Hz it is 230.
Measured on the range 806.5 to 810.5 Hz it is 215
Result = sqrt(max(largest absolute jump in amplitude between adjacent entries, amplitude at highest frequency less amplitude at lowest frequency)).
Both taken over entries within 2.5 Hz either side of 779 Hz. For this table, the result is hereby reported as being 2.8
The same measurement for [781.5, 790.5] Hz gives 3.2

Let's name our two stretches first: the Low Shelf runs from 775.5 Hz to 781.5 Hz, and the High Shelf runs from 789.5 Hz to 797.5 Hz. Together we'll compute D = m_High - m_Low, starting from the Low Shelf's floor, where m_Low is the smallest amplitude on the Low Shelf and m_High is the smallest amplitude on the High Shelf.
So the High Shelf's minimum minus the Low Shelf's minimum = -30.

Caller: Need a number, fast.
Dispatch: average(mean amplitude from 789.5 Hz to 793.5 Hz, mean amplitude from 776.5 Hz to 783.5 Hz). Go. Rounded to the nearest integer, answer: 229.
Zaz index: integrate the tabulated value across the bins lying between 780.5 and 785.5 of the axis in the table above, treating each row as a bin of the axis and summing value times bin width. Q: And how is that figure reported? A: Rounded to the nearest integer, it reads 1175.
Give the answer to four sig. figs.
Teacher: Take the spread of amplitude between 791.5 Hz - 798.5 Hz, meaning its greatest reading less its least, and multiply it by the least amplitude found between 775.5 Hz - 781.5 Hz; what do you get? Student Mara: 2868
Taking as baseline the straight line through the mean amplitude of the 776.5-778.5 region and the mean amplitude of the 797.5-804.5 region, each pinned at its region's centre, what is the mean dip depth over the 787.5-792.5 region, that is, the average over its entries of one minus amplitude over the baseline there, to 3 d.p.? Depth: 0.029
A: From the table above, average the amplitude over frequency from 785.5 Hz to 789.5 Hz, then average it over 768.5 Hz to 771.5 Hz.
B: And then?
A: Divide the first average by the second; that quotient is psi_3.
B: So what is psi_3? 0.96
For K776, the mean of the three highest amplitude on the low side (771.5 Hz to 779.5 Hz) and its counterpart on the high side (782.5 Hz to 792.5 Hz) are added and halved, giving 240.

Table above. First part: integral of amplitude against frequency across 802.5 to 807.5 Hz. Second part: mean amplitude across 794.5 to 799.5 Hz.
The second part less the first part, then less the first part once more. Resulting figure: -1929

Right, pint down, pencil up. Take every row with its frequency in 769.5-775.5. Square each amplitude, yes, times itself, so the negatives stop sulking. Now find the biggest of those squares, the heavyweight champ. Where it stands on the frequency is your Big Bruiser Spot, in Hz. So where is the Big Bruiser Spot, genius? 773 Hz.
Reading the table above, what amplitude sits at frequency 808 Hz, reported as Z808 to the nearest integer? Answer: 214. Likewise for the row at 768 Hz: 220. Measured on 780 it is 242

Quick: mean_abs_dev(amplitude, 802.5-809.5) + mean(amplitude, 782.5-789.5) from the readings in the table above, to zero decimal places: 233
